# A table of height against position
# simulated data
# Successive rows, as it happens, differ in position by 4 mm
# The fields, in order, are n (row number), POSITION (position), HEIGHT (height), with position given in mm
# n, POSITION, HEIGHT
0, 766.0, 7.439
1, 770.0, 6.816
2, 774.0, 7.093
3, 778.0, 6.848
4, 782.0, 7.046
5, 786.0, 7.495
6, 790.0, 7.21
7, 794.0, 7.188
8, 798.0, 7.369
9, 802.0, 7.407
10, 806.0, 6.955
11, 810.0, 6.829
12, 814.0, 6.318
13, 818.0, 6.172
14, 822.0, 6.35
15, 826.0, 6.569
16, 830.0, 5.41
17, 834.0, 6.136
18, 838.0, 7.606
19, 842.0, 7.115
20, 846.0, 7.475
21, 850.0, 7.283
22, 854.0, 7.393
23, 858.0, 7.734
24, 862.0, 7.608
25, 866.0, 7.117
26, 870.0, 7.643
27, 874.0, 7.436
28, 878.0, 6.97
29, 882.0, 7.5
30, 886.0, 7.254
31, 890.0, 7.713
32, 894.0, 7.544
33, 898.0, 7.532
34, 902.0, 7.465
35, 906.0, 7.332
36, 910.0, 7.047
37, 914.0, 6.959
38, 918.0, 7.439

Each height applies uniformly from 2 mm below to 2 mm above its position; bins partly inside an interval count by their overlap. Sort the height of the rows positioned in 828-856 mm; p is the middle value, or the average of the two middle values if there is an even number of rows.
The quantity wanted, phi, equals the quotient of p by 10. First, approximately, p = 7.3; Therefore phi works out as 0.73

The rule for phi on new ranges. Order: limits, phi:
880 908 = 0.75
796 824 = 0.68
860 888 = 0.74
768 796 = 0.71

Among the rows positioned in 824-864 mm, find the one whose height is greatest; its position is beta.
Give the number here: 858.0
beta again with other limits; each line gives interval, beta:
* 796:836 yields 802.0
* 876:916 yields 890.0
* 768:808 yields 786.0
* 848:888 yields 858.0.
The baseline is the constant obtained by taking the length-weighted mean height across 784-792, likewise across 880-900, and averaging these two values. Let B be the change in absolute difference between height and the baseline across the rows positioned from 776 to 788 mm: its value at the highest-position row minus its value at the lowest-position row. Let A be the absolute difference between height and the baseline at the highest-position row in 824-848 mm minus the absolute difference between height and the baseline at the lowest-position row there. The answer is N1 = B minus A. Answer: 0.3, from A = -0.8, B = -0.5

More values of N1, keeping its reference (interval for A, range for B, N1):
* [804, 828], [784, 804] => -0.4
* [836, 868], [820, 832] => 0.8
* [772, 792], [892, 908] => 0.1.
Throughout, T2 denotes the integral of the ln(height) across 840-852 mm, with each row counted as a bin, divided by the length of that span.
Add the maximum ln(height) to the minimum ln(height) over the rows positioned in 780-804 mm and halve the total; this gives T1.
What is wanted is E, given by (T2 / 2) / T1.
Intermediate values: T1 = 1.983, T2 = 1.99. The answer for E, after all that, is 0.501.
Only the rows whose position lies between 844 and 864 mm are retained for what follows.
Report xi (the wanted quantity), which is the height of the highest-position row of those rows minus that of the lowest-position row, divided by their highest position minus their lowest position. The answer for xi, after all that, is 0.01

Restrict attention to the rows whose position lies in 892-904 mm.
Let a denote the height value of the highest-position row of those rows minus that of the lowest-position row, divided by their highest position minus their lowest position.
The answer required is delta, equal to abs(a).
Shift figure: 0.010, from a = -0.01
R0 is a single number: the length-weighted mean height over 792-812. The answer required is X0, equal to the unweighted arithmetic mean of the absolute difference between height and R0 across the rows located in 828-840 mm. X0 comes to 1.07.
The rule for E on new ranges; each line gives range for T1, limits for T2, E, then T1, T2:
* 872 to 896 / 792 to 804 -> 0.500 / 1.992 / 1.99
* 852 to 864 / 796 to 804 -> 0.494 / 2.023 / 2.00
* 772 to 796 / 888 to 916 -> 0.507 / 1.969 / 2.00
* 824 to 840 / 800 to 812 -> 0.526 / 1.859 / 1.95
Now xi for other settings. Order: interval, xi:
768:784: 0.02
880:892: 0.03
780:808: 0.00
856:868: -0.08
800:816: -0.09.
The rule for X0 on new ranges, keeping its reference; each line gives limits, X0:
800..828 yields 0.57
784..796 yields 0.15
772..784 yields 0.15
